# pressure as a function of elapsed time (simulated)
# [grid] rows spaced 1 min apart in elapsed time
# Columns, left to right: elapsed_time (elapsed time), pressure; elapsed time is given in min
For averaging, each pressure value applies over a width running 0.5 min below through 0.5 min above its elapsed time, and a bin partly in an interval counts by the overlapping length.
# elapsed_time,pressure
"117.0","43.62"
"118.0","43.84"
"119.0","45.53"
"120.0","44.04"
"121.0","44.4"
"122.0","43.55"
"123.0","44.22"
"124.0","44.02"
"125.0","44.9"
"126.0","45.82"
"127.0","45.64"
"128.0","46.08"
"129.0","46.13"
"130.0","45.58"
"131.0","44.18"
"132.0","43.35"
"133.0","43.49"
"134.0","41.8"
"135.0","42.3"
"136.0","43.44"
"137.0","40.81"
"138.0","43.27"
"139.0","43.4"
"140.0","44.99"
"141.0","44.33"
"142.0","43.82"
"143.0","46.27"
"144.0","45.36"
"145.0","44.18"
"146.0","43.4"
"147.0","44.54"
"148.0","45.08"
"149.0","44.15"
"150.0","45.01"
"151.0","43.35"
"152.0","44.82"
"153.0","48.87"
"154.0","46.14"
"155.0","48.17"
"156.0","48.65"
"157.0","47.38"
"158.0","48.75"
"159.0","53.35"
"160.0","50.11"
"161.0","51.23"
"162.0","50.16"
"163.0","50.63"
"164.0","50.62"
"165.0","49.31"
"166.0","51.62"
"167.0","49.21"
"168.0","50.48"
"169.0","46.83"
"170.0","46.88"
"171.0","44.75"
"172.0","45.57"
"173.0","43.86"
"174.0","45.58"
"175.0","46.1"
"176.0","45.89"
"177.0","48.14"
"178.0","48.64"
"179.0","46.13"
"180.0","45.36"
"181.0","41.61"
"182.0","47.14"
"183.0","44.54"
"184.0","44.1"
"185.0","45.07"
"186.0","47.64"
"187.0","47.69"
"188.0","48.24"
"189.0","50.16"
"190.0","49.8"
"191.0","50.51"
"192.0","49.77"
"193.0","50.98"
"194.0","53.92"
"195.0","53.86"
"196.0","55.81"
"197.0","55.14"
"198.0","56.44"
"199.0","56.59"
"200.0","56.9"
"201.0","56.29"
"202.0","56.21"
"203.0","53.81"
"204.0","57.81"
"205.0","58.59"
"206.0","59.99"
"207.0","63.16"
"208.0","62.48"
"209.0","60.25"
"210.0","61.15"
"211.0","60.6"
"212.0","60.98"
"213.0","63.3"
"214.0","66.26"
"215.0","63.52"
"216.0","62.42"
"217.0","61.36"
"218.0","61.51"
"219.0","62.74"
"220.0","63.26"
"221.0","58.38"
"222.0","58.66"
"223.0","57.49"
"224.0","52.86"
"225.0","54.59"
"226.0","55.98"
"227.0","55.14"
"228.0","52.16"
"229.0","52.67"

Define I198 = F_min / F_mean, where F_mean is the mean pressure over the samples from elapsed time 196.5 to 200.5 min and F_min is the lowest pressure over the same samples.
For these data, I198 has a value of 0.980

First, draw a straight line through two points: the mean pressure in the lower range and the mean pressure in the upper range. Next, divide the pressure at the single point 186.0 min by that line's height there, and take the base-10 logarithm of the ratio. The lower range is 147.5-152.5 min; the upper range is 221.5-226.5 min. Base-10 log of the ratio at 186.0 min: -0.021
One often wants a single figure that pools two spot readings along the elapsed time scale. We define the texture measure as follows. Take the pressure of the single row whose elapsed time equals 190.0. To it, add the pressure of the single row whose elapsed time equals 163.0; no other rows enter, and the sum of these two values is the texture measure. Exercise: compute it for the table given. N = 100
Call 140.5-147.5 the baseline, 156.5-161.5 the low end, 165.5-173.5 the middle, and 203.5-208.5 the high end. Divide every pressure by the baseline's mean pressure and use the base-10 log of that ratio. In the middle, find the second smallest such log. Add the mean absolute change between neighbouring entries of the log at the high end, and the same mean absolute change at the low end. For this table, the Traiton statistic 0.035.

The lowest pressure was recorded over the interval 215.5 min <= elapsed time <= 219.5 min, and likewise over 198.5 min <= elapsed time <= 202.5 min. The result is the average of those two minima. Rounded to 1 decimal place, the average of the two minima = 58.8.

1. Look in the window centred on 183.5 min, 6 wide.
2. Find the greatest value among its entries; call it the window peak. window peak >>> 47.64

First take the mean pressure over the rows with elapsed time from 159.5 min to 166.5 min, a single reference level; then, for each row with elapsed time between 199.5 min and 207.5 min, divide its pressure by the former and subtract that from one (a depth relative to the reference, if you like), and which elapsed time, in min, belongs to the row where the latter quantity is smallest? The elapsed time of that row 207.0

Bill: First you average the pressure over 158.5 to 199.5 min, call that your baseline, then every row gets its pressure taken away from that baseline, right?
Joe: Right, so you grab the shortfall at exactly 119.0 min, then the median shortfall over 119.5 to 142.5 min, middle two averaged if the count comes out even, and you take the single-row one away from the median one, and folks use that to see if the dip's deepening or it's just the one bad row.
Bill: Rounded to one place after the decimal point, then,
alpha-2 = 1.5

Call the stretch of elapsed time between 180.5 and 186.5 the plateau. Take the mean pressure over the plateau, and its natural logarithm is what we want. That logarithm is 3.81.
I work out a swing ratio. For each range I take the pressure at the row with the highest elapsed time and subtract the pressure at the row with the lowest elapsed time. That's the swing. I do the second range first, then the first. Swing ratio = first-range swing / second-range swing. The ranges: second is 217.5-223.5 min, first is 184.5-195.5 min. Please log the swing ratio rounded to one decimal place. -2.2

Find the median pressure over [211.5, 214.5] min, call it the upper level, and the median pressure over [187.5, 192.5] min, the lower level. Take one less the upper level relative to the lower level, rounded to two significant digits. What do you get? -0.27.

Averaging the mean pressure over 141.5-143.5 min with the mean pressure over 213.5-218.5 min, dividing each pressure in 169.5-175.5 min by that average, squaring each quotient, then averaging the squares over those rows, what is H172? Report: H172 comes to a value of 0.71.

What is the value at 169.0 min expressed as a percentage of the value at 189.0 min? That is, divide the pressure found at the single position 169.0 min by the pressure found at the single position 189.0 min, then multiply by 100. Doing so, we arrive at 93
